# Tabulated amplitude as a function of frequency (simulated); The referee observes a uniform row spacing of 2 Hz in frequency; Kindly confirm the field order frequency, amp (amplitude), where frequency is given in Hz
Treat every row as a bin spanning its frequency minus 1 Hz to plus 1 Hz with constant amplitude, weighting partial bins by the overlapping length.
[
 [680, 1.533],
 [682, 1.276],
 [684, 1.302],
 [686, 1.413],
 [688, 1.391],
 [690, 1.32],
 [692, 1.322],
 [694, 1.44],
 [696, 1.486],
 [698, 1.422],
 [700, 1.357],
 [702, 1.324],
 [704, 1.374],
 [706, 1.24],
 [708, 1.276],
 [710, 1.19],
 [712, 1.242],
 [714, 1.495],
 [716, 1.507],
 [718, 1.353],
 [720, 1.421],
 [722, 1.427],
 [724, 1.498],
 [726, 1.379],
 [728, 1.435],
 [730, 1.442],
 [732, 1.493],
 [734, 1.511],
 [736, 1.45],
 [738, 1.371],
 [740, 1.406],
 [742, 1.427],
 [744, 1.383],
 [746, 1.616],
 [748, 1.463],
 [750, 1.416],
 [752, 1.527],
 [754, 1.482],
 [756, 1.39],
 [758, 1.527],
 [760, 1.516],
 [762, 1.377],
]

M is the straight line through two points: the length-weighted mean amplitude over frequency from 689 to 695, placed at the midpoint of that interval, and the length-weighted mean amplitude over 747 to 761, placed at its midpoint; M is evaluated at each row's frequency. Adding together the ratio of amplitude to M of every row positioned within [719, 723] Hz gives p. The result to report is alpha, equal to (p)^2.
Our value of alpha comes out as 4.1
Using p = 2.01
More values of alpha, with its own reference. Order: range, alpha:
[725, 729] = 3.9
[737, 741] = 3.7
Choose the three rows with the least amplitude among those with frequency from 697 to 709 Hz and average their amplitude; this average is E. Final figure 1.28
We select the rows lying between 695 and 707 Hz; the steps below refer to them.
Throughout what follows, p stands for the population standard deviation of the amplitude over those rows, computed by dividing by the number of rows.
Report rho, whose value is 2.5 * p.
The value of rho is 0.19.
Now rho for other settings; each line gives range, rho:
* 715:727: 0.14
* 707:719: 0.30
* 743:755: 0.19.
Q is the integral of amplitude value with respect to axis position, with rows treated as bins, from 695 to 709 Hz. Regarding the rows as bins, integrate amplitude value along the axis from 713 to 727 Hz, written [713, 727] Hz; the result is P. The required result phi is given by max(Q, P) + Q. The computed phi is 39.1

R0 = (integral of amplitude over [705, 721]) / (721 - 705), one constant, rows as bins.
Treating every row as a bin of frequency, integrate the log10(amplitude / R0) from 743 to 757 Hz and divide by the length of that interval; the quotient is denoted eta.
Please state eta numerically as 0.039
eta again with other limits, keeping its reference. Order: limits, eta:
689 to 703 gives 0.013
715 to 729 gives 0.028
